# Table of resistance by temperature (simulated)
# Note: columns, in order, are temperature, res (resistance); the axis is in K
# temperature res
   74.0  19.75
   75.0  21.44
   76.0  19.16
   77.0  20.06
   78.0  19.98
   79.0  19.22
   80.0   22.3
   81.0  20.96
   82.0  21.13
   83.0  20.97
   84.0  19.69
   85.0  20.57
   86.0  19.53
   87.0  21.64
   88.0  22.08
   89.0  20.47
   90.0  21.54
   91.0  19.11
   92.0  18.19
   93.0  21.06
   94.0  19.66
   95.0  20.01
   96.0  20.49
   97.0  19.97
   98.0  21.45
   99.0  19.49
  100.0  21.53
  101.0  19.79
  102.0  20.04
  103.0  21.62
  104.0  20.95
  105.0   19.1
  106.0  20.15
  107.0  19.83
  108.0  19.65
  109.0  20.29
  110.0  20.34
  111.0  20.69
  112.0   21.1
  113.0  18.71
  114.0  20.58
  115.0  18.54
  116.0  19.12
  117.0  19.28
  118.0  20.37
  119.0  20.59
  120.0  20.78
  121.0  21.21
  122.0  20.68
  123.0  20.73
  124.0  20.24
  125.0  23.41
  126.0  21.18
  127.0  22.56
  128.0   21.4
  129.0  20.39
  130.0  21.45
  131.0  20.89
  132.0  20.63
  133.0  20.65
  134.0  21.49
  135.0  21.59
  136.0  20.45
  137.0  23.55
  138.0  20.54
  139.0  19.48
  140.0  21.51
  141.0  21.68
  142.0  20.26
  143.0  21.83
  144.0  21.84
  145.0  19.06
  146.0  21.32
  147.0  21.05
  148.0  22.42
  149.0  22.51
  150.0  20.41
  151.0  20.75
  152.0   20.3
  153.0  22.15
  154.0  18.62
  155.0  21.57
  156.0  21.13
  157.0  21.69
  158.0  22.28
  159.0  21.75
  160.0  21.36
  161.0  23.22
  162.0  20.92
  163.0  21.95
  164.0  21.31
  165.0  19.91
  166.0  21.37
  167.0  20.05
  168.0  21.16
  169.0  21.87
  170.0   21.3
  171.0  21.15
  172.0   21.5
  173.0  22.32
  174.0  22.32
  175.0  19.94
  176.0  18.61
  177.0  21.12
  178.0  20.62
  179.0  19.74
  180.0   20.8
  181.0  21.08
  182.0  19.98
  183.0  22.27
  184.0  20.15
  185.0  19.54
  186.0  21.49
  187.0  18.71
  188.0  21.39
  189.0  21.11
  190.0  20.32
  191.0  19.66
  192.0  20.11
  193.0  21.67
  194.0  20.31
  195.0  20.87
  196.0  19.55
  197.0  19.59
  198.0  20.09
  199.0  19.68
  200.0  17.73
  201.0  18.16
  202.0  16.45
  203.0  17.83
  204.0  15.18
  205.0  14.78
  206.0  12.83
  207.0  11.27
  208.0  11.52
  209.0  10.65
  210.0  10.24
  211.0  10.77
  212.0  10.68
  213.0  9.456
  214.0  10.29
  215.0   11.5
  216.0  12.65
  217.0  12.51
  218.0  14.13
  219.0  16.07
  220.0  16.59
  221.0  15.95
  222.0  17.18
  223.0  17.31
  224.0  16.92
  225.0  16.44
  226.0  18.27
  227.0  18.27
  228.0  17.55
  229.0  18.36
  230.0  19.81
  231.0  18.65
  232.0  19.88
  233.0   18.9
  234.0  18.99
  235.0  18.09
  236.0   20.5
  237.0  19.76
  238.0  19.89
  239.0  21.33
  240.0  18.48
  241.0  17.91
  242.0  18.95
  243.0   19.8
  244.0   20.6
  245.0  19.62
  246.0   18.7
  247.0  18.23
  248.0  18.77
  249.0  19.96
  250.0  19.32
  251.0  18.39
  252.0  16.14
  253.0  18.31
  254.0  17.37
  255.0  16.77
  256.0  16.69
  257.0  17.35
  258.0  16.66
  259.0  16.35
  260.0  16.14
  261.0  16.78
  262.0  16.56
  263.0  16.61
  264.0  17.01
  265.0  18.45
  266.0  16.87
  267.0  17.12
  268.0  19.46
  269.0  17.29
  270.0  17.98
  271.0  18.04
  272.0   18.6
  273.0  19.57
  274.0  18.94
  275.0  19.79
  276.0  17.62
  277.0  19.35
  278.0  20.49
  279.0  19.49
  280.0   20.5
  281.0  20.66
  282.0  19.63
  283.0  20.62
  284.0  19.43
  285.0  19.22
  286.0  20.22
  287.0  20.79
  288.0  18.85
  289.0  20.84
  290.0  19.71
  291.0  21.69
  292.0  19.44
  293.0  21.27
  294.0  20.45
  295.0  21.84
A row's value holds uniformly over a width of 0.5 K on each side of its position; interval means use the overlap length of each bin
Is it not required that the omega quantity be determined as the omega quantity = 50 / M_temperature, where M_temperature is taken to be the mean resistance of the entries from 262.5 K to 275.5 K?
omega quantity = 2.76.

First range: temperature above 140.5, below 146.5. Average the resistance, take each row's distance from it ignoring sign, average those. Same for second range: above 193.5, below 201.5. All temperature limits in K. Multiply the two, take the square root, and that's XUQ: 0.83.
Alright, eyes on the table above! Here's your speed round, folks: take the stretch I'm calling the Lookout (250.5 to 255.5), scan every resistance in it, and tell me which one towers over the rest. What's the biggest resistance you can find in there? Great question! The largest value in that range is 18.39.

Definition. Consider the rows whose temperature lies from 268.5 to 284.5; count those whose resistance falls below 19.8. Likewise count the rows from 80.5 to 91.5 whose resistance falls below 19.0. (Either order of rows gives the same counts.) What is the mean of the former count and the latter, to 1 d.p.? 6.0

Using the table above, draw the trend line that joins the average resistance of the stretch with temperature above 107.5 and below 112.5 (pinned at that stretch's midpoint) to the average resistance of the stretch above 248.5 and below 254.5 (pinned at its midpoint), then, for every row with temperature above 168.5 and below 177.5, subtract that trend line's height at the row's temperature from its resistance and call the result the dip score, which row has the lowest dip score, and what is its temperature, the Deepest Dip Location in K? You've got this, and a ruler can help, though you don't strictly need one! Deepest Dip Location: 176.0 K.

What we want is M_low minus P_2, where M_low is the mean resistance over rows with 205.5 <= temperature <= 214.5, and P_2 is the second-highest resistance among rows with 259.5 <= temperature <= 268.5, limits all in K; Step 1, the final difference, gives -7.6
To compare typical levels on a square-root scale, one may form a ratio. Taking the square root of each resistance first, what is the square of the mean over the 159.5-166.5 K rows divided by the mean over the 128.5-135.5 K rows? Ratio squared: 1.02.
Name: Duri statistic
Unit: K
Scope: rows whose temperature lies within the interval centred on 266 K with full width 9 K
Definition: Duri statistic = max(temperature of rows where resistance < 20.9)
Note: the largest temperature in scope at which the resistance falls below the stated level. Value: 270.0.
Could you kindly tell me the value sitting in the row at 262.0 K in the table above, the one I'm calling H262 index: 16.56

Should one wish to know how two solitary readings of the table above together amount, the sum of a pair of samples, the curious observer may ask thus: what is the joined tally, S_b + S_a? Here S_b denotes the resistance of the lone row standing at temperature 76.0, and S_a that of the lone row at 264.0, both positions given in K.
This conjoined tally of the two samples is 36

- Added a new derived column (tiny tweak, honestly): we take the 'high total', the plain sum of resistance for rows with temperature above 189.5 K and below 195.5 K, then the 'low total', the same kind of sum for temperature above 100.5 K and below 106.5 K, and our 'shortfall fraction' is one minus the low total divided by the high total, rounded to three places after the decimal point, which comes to 0.010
